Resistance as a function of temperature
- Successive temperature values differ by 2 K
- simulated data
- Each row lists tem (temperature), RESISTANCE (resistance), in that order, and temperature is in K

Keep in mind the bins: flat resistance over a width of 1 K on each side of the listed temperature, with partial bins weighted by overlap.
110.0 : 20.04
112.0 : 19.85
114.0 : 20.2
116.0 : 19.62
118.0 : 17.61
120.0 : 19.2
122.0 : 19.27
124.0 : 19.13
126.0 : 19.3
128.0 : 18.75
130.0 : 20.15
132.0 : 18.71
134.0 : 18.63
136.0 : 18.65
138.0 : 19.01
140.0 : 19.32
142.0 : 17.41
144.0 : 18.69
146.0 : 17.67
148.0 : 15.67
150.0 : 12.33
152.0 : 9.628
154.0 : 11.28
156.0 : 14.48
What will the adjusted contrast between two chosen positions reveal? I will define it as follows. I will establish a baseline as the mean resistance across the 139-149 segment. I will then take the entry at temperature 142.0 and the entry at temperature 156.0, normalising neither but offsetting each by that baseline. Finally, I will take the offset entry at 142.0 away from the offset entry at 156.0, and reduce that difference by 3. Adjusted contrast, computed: -5.9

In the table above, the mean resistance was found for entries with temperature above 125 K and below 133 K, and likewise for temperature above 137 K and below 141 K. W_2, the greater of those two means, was 19.2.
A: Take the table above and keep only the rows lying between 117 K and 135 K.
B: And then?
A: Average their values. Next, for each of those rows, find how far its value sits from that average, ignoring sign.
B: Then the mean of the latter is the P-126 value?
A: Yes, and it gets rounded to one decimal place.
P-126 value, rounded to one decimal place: 0.5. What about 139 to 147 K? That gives 0.7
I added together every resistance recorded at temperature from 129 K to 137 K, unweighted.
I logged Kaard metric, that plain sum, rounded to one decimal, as 76.1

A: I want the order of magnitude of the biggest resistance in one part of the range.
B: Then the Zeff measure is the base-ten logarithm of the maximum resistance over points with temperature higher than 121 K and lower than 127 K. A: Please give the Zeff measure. 1.29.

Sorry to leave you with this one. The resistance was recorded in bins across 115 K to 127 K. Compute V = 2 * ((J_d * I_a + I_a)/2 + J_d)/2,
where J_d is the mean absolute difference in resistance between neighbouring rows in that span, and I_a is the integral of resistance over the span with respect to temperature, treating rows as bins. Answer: 206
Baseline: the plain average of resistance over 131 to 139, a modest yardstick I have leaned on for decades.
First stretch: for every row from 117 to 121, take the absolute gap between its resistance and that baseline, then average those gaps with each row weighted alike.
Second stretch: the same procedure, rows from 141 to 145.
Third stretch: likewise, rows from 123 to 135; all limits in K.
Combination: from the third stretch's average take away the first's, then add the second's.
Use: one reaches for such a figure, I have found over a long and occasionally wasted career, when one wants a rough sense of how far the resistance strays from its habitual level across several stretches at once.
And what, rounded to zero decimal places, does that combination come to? 0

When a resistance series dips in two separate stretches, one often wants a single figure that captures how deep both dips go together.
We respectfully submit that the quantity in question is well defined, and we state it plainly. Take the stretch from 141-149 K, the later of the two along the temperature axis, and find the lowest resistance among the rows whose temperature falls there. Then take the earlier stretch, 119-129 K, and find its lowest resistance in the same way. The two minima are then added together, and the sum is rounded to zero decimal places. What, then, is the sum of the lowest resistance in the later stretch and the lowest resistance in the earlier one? 34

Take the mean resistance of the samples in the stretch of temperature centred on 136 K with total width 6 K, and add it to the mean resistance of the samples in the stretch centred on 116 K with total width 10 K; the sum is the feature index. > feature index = 38.1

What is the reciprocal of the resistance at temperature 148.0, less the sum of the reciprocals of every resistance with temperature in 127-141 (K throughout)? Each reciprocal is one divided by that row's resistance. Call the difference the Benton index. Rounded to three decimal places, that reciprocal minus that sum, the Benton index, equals -0.304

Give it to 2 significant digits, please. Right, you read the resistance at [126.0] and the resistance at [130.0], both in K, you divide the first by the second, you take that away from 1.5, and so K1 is 0.54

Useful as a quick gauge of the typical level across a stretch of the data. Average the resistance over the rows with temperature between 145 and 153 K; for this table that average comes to 13.8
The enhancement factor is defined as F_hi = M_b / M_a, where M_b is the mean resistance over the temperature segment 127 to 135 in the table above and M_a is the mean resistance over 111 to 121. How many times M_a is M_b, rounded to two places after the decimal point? 0.99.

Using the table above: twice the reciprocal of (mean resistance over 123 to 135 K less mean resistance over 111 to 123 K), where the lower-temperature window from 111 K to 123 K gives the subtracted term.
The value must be -11.1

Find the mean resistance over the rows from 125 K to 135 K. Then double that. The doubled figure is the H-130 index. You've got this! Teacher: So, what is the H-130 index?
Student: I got 38.2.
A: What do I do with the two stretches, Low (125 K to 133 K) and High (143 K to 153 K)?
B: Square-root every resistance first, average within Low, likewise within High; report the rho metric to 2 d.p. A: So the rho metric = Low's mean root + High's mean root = 8.20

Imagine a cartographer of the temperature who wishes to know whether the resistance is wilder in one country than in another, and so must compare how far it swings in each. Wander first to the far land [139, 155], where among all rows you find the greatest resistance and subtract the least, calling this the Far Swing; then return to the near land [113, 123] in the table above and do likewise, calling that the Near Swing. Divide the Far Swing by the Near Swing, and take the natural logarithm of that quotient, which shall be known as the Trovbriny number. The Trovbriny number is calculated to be 1.3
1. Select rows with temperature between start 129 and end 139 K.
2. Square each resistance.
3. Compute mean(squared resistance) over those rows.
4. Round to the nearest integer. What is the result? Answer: 362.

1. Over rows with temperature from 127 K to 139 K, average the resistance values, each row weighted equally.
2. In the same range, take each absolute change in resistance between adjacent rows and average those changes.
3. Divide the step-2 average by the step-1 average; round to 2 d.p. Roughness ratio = 0.03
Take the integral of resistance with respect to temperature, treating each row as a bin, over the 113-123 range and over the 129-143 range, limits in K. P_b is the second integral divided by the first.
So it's 1.4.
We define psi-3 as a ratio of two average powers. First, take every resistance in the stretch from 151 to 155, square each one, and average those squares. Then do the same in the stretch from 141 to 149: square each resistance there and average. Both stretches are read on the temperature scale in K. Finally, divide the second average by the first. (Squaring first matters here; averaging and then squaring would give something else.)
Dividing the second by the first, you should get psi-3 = 2.75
